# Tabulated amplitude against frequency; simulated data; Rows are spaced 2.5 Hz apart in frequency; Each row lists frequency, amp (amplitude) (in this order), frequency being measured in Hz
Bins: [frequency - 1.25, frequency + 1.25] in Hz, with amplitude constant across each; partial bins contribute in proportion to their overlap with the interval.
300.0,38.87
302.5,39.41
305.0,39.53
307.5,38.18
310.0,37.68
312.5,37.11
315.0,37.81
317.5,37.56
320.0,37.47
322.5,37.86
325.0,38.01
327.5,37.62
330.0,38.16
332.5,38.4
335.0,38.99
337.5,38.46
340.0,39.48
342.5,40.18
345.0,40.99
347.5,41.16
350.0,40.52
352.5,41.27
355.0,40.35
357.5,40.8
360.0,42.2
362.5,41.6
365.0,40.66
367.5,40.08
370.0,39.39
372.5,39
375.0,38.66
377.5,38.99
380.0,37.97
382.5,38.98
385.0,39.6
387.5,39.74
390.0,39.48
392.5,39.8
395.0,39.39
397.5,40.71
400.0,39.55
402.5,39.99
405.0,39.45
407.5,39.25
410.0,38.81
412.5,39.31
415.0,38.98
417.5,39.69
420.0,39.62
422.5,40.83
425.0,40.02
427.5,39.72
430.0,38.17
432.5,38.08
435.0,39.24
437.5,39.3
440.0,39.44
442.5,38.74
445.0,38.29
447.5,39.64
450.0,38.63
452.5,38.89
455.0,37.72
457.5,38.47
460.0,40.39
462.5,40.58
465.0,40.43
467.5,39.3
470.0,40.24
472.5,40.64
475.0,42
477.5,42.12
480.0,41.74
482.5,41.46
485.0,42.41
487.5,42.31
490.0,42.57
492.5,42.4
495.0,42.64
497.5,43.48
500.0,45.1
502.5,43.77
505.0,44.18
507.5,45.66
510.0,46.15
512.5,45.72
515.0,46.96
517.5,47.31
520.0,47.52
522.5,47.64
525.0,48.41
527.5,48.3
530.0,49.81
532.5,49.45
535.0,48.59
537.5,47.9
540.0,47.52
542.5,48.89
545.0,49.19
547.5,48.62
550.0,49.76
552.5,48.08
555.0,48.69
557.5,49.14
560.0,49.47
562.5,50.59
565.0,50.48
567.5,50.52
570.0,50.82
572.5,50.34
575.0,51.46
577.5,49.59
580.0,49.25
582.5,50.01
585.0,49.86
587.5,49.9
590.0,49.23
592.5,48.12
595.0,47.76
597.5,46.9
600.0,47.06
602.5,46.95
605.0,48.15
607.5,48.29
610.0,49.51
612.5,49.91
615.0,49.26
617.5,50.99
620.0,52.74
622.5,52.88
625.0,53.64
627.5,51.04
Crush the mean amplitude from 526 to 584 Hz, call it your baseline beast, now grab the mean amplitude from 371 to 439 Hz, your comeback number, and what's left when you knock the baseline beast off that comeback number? -10.1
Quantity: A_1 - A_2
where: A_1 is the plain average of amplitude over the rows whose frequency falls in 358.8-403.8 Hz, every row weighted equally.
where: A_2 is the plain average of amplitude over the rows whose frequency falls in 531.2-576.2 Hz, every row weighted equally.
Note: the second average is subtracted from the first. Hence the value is -10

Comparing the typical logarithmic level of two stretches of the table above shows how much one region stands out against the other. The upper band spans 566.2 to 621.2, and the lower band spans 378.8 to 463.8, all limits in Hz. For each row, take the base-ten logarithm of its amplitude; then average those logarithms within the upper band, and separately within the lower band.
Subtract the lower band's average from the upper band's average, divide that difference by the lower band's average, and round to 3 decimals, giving 0.062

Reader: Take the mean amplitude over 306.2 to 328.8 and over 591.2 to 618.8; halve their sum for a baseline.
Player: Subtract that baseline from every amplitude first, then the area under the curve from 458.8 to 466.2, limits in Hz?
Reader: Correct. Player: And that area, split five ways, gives -3.9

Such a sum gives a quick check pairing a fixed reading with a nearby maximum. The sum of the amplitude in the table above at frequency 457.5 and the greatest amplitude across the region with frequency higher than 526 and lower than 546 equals 88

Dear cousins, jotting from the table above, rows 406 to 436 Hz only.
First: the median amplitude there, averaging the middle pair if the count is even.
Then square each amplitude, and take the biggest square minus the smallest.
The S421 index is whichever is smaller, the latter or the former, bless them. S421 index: 39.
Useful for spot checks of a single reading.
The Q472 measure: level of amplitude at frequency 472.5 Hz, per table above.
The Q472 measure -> 40.64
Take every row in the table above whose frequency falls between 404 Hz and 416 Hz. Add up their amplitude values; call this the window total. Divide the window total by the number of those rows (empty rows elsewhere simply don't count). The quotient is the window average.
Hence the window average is 39.2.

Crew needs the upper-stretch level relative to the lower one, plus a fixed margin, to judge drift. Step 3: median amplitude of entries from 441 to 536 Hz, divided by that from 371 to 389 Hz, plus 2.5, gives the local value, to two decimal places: 3.59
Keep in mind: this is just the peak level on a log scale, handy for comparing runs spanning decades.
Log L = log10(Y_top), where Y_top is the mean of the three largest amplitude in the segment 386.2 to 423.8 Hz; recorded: 1.608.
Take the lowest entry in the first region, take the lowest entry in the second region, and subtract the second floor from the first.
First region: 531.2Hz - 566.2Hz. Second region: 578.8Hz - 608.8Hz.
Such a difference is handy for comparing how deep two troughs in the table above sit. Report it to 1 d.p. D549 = 0.6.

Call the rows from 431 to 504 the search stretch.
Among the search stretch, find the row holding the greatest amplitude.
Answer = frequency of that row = 500.0 Hz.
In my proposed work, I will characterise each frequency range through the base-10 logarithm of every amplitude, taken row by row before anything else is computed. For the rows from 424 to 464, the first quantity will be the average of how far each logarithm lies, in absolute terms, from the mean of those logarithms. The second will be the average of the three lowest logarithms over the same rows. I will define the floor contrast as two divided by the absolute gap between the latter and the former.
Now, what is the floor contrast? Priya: 1.27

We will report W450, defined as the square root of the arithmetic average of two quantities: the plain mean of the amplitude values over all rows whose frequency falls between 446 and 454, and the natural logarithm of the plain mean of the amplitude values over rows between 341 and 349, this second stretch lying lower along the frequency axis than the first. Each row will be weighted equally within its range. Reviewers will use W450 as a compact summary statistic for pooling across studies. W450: 4.6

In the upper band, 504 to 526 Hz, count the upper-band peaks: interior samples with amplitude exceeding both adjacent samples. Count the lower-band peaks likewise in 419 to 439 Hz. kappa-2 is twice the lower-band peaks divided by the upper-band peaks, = 2.0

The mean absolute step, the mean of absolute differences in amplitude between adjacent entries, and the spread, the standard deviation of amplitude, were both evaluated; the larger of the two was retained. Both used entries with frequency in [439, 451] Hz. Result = 0.88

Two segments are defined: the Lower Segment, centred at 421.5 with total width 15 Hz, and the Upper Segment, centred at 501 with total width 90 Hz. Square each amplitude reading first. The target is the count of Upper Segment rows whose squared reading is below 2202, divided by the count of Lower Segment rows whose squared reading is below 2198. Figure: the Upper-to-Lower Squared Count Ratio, 3.8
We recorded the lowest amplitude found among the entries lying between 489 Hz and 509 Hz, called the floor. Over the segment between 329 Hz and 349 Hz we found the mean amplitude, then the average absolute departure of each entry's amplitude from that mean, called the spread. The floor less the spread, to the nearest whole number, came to 41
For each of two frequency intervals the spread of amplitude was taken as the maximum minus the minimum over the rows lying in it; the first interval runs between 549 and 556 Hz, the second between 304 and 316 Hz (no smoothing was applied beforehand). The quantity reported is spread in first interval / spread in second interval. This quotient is 0.7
